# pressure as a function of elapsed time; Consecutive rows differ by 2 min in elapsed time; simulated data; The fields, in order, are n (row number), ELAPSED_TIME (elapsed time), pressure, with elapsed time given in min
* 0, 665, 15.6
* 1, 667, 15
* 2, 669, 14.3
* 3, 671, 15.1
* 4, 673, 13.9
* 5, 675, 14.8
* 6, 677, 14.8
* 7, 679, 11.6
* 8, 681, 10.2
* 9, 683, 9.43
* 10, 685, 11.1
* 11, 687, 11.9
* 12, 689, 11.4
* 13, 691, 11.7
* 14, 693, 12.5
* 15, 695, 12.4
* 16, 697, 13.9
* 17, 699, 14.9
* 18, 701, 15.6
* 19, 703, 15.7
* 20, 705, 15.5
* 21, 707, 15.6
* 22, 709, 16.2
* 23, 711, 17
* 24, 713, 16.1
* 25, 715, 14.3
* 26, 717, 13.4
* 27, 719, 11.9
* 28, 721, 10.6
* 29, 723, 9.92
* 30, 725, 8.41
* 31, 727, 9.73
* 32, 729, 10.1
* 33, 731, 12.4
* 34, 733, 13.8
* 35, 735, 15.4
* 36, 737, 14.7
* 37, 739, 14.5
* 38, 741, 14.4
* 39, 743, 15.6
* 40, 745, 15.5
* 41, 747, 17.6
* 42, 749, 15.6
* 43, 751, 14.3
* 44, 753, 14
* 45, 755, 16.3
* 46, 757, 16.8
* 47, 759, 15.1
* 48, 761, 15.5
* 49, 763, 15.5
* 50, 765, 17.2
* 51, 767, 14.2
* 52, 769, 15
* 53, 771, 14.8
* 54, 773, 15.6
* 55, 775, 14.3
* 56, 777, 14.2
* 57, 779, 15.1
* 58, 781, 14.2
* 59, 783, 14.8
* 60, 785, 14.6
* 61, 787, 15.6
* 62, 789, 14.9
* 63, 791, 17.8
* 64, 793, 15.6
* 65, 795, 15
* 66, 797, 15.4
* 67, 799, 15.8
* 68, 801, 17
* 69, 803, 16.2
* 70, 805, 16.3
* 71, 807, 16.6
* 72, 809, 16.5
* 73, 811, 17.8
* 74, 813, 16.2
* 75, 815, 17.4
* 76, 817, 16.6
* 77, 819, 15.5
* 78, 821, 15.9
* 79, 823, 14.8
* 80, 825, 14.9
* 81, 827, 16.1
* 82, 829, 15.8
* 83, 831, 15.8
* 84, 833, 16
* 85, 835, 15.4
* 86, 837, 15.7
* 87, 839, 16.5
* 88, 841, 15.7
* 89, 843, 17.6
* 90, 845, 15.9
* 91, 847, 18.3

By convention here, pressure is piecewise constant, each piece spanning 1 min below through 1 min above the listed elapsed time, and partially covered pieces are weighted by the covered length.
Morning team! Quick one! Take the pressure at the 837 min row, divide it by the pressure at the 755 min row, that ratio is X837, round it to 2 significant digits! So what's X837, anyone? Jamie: 0.96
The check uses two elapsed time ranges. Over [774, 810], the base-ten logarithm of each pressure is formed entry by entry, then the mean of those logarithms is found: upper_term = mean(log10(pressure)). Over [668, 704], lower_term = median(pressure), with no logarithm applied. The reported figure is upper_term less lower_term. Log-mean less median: -12.0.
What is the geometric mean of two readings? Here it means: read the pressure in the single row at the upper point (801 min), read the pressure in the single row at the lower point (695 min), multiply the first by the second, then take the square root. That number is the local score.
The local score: 14.5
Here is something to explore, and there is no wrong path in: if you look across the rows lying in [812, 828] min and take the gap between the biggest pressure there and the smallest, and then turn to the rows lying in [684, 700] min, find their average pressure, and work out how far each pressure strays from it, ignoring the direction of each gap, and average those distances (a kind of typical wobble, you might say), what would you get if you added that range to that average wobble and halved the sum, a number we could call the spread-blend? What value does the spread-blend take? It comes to 1.8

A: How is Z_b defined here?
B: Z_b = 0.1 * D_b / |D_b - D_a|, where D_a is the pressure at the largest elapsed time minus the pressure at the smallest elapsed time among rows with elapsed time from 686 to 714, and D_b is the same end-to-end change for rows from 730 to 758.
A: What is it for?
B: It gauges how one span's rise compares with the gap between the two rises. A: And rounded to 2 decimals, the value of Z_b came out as 2.20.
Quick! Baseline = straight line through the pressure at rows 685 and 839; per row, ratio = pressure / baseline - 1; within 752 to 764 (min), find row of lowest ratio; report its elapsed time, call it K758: 753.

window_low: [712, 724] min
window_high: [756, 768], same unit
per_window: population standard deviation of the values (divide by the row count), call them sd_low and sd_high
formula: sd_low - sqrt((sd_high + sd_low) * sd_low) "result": -0.46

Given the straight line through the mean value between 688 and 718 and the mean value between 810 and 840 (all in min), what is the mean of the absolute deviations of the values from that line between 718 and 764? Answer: 1.84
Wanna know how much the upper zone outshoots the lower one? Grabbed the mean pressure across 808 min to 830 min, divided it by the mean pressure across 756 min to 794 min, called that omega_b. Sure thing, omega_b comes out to 1.05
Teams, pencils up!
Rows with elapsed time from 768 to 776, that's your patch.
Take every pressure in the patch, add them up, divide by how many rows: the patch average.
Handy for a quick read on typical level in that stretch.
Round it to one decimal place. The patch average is 14.9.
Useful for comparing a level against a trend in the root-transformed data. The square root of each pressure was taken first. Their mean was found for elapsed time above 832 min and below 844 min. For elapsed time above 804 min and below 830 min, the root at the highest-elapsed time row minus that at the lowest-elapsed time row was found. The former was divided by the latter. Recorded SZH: -64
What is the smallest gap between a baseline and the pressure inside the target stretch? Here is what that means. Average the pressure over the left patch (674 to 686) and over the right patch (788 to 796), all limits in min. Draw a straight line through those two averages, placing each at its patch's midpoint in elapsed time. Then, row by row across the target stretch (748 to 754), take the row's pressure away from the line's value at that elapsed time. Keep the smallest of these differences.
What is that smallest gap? -1.2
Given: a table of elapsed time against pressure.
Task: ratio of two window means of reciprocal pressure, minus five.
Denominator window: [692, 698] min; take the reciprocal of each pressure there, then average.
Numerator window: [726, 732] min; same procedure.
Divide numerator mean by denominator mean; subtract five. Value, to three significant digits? -3.79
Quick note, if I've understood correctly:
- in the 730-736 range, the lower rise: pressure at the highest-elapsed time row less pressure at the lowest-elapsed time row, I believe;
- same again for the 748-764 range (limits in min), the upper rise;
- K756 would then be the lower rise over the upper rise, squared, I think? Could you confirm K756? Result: 900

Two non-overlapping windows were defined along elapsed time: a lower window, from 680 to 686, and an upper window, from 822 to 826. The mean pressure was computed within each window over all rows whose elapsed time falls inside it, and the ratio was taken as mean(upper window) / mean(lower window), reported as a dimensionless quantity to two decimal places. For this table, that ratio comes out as 1.45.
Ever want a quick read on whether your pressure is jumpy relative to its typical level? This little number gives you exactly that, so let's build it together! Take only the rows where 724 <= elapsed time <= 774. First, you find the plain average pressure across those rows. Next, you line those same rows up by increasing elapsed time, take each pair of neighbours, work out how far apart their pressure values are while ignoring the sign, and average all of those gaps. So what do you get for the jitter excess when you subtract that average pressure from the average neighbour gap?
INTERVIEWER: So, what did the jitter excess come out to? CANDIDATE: -13.4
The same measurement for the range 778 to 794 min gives -14.1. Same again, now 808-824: -15.3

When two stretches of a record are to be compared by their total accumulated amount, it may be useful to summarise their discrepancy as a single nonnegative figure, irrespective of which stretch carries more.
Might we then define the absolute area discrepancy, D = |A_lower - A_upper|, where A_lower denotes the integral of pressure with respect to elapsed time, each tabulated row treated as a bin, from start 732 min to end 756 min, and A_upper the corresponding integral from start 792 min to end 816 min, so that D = 28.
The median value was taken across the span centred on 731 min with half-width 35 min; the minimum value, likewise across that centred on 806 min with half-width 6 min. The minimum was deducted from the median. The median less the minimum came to -1.1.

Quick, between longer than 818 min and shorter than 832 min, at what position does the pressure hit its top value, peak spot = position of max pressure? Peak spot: 827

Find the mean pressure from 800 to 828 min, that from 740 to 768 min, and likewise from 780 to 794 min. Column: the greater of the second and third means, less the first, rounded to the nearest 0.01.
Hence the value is -0.73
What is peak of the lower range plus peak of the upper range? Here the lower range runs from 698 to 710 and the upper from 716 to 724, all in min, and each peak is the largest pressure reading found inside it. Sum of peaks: 29.6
